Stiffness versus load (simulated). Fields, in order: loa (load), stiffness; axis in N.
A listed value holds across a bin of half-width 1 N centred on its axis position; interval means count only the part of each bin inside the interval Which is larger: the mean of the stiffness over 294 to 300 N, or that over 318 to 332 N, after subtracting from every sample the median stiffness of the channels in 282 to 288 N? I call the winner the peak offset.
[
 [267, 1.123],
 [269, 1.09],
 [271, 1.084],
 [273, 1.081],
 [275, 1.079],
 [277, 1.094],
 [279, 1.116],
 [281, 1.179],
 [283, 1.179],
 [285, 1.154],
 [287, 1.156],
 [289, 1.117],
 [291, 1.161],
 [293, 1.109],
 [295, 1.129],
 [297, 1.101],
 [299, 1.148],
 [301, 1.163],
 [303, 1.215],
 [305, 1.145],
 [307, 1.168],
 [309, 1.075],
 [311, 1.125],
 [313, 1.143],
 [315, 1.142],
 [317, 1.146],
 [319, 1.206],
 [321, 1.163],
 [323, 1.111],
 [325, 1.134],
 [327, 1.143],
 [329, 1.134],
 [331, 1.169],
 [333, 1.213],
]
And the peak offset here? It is -0.005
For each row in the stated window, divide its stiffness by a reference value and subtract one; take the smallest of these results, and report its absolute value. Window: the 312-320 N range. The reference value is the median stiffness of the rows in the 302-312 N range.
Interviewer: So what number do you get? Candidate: 0.003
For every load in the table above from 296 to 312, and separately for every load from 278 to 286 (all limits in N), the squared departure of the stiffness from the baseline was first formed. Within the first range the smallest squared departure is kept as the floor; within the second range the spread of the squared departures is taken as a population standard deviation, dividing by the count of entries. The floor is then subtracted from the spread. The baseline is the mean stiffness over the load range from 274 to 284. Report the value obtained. 0.0010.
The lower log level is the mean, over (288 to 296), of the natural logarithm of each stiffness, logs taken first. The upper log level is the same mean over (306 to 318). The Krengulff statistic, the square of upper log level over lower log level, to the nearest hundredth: 1.06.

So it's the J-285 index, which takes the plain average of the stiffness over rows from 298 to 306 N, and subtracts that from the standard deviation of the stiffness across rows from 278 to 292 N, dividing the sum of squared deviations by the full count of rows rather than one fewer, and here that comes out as -1.14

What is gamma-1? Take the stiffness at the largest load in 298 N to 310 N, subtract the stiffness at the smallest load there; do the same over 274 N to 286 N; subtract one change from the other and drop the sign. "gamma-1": 0.15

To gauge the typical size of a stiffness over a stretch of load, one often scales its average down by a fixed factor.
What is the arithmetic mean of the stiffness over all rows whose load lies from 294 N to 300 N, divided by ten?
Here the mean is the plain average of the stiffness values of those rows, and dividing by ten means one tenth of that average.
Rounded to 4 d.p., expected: 0.1126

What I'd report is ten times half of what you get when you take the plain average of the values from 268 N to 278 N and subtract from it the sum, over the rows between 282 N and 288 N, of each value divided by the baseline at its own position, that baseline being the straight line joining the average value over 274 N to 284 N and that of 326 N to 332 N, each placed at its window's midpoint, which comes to -10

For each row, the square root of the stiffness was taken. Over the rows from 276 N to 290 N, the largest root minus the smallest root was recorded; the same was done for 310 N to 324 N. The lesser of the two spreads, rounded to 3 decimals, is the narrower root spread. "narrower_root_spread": 0.040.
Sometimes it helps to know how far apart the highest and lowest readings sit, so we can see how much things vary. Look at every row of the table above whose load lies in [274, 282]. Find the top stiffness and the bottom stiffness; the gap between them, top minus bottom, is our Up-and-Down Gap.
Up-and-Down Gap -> 0.100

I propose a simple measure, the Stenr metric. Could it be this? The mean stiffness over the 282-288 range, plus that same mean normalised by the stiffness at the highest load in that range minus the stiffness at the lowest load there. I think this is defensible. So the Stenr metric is -49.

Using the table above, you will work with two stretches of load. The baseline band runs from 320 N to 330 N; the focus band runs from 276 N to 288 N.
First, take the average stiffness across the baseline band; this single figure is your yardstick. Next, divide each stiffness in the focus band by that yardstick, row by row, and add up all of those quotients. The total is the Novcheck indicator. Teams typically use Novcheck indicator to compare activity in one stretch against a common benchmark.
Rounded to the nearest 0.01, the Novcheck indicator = 6.05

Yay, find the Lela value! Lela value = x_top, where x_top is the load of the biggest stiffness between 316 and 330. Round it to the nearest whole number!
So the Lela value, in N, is 319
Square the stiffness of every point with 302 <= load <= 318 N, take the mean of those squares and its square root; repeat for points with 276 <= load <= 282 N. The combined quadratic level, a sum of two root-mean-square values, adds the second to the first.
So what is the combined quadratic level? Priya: 2.28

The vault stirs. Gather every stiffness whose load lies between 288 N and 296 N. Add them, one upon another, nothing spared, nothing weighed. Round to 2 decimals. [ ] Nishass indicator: 4.52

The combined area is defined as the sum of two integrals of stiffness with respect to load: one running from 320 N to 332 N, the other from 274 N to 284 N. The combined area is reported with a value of 25.0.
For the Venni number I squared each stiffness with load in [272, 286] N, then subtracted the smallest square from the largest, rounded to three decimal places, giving 0.226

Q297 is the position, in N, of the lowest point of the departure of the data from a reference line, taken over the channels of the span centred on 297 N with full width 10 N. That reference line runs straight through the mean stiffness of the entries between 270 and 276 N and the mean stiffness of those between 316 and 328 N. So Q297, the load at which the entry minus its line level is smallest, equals 297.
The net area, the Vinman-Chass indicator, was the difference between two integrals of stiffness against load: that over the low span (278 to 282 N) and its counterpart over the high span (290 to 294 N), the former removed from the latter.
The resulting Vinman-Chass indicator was -0.05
